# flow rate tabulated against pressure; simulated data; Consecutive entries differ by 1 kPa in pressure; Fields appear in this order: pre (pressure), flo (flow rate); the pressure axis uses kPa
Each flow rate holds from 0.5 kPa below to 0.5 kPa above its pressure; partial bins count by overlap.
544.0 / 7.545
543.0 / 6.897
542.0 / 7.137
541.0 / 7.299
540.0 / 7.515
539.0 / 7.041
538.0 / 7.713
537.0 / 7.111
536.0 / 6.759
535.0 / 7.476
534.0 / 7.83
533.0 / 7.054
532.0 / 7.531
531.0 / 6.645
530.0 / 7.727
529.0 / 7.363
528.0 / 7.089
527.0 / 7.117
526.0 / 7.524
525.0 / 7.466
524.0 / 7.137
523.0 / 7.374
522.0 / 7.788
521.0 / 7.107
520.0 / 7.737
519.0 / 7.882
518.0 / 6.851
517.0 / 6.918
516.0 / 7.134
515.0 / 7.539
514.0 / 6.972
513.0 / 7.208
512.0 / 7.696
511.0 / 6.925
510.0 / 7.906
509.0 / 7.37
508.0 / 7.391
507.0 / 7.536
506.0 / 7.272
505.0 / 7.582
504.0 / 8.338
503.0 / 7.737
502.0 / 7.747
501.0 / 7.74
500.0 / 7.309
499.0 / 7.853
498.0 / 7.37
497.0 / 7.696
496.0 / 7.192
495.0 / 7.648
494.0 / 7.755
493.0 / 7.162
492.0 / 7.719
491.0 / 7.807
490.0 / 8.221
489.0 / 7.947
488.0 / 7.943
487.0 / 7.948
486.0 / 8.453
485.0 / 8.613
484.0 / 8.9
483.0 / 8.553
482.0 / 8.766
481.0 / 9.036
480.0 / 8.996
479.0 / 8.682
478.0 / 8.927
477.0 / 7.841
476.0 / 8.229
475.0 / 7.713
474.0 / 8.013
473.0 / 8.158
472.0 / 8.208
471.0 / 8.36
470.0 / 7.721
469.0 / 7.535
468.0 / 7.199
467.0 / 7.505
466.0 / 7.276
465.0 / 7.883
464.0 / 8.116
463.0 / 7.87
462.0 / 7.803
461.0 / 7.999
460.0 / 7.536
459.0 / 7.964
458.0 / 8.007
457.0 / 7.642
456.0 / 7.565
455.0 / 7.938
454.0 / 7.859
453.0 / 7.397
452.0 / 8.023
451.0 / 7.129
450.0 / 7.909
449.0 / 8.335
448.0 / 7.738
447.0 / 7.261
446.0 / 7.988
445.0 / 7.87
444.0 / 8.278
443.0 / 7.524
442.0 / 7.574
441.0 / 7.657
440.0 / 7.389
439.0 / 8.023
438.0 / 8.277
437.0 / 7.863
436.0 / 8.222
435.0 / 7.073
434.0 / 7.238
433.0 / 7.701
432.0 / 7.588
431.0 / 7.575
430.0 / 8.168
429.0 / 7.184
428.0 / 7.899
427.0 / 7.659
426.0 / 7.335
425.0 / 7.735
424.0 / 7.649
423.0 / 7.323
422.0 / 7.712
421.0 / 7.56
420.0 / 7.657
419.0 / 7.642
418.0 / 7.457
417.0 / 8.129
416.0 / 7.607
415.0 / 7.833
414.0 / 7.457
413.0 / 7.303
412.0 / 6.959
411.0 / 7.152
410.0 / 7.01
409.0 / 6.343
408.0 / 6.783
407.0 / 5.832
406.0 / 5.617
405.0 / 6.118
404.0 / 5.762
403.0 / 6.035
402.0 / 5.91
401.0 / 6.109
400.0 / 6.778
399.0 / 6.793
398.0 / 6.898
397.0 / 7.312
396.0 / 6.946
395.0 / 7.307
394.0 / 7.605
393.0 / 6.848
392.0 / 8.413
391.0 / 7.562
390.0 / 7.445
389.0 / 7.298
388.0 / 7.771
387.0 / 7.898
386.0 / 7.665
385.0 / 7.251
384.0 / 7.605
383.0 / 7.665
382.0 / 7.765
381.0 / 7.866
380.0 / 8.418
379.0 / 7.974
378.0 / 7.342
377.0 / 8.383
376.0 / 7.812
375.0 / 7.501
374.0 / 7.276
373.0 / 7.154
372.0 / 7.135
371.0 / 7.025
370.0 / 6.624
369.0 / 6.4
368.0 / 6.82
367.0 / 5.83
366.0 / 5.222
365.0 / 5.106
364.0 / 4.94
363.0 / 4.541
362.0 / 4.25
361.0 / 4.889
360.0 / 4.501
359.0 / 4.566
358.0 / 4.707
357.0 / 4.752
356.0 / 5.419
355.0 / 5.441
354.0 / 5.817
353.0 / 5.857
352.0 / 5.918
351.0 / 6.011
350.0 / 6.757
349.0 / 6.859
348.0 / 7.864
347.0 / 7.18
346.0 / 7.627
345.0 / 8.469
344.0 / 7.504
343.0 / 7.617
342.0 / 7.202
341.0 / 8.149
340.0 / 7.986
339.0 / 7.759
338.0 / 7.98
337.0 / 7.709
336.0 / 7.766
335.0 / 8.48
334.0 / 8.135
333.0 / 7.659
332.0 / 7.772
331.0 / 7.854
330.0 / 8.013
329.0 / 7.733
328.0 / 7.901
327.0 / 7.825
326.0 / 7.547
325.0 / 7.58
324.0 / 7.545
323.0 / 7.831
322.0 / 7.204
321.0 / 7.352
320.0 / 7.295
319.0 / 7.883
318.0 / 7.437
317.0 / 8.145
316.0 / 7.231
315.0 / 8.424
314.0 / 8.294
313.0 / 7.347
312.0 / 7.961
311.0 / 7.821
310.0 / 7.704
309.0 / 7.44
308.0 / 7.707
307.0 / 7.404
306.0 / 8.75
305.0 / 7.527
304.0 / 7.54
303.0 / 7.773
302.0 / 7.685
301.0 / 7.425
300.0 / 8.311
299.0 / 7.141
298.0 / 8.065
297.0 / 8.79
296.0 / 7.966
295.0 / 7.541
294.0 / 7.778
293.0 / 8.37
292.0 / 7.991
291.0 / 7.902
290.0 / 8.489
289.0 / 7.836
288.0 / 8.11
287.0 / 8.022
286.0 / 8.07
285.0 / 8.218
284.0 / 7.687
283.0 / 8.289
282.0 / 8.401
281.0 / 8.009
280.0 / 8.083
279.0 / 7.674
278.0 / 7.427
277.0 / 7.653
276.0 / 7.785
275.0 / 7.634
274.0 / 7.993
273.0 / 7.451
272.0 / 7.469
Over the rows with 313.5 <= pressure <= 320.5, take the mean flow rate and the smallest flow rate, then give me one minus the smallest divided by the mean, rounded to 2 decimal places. 0.07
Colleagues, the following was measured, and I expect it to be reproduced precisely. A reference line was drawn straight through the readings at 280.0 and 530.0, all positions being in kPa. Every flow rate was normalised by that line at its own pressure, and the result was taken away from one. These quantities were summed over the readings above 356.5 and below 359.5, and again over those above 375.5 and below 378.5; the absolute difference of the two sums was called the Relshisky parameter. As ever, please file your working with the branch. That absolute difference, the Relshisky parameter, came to 1.2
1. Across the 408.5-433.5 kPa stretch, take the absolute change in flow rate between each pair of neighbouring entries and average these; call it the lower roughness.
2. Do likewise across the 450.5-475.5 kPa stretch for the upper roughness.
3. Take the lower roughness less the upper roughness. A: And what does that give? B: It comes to 0.018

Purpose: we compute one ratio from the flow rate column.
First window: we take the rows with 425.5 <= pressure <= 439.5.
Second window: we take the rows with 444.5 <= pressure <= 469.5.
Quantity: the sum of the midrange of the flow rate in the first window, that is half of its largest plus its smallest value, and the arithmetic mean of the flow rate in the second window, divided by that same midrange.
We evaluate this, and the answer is 2.01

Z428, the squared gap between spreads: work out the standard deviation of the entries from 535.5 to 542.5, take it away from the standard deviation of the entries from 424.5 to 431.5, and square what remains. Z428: 0.000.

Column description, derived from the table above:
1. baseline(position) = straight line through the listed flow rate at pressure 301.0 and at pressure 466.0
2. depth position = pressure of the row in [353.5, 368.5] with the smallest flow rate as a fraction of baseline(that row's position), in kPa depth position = 362.0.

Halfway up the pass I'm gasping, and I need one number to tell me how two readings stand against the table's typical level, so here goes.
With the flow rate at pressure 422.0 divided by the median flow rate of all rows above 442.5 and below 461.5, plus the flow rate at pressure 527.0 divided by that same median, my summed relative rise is 1.88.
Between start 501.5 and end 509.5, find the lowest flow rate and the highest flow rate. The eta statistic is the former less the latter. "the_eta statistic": -1.07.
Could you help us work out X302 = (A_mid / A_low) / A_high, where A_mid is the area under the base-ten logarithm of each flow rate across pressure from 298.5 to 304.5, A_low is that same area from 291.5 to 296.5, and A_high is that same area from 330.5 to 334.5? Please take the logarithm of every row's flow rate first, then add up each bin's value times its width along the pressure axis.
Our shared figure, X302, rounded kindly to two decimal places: 0.33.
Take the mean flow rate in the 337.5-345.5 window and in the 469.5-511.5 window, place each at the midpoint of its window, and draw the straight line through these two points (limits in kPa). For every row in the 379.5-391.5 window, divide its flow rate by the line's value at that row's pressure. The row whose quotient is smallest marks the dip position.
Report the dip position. 385.0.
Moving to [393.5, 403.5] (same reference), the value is 402.0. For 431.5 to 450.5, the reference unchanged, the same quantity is 435.0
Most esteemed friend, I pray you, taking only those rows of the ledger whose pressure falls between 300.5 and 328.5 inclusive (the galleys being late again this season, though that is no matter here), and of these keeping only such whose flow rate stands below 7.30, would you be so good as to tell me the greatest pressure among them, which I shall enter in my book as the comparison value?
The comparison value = 322.0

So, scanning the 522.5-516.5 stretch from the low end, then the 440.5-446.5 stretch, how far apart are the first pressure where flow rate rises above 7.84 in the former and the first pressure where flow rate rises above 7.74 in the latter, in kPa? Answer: 75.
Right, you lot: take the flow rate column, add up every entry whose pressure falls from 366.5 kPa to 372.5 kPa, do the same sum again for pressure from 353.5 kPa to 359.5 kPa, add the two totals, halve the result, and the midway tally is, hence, 35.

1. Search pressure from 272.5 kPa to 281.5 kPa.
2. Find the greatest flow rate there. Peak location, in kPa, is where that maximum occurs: 280.0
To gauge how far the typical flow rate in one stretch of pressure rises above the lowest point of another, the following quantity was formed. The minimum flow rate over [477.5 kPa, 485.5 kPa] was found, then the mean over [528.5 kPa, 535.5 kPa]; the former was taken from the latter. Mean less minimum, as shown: -1.18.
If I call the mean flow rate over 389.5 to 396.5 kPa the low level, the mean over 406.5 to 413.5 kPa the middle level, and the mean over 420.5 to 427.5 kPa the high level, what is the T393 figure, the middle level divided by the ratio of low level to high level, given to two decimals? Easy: 6.88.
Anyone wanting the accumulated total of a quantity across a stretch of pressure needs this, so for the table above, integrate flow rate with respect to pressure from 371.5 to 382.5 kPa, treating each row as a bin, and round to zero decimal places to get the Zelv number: 85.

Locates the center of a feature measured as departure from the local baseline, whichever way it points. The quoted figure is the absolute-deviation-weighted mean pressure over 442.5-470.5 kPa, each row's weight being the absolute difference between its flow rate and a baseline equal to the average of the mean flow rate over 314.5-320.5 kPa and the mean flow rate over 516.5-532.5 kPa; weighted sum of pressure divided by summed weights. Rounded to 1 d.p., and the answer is 455.0 kPa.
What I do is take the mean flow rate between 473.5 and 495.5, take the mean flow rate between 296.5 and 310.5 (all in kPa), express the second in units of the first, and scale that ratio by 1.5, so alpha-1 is 1.42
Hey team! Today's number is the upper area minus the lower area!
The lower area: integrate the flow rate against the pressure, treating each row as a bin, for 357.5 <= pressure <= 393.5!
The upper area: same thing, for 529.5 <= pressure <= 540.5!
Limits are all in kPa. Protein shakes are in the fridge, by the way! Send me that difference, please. -163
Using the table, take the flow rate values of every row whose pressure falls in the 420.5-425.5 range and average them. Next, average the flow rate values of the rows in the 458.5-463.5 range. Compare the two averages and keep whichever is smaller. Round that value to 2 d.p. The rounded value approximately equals 7.60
